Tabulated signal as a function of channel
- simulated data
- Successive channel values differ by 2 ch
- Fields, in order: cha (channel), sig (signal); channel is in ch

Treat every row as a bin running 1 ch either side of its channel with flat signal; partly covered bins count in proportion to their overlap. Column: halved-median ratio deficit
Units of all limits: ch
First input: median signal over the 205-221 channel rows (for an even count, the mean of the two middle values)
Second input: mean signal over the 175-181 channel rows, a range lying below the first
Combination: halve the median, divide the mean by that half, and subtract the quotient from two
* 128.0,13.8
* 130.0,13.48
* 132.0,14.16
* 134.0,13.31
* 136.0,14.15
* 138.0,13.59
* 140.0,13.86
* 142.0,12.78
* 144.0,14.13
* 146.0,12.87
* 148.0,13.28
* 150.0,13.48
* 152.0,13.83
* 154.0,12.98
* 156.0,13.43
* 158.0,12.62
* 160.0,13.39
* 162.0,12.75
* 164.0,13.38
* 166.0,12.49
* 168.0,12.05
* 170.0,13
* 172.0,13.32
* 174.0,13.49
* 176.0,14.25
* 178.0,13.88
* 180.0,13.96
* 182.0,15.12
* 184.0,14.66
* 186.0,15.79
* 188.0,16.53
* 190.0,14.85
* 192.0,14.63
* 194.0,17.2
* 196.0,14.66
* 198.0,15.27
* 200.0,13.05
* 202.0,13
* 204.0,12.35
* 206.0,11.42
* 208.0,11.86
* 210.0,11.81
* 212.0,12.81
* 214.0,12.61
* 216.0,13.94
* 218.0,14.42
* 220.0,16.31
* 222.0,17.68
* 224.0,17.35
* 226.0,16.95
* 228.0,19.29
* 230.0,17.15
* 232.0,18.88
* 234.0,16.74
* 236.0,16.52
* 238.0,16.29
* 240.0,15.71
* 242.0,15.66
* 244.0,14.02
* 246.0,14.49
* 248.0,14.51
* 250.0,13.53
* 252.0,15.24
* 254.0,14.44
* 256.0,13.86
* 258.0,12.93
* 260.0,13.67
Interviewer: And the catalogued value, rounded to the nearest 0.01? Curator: -0.21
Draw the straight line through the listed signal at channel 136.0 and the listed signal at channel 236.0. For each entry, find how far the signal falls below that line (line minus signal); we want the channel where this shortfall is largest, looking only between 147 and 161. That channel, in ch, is 158.0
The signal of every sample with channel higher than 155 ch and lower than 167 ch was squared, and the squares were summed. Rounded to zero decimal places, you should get 1017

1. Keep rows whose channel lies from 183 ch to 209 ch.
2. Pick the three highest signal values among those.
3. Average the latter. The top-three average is 16.5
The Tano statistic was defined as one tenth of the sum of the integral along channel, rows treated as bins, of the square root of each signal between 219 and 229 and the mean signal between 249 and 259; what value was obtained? 5.58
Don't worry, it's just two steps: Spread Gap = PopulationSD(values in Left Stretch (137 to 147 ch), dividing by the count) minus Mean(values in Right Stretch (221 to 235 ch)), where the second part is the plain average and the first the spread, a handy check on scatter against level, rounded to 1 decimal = -17.2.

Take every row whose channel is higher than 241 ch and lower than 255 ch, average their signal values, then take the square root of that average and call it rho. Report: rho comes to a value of 3.82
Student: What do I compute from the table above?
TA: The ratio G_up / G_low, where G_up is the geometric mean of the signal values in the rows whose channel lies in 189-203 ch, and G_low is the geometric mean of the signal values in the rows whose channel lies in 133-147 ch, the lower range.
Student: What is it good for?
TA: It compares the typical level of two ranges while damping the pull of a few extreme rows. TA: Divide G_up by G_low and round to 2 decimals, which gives 1.08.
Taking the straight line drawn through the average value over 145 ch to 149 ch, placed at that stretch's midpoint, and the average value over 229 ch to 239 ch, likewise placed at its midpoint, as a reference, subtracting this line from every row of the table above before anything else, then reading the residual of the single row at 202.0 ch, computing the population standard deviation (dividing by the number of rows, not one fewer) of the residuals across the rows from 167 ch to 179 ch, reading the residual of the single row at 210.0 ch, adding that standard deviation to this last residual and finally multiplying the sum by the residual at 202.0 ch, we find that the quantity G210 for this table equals 10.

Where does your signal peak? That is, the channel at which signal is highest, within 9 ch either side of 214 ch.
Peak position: 222.0 ch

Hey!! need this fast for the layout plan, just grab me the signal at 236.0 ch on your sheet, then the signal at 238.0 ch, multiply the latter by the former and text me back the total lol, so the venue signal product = 269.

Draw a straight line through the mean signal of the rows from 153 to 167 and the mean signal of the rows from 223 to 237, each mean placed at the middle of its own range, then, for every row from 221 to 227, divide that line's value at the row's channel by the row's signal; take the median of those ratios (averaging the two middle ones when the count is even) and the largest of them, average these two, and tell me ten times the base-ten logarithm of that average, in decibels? 0.0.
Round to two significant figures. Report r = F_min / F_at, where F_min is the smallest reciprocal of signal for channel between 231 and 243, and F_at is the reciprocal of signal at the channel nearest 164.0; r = 0.71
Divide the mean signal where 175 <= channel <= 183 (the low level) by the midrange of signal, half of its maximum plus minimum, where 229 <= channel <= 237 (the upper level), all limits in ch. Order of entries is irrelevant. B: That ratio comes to 0.81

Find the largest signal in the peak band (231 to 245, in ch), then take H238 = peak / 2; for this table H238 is 9.4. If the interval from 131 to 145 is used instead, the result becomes 7.1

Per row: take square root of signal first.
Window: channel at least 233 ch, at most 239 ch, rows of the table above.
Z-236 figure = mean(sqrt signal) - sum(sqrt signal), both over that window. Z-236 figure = -8.13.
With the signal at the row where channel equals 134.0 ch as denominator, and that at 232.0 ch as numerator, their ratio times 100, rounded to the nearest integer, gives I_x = 142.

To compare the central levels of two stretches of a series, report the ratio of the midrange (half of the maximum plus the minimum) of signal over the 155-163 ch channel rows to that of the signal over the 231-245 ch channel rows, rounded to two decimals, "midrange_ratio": 0.79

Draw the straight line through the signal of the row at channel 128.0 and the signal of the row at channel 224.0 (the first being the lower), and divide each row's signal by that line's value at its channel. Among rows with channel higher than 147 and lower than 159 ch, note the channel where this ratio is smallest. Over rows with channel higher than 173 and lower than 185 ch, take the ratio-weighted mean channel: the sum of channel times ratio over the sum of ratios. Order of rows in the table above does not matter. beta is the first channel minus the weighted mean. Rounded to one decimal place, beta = -21.1 ch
